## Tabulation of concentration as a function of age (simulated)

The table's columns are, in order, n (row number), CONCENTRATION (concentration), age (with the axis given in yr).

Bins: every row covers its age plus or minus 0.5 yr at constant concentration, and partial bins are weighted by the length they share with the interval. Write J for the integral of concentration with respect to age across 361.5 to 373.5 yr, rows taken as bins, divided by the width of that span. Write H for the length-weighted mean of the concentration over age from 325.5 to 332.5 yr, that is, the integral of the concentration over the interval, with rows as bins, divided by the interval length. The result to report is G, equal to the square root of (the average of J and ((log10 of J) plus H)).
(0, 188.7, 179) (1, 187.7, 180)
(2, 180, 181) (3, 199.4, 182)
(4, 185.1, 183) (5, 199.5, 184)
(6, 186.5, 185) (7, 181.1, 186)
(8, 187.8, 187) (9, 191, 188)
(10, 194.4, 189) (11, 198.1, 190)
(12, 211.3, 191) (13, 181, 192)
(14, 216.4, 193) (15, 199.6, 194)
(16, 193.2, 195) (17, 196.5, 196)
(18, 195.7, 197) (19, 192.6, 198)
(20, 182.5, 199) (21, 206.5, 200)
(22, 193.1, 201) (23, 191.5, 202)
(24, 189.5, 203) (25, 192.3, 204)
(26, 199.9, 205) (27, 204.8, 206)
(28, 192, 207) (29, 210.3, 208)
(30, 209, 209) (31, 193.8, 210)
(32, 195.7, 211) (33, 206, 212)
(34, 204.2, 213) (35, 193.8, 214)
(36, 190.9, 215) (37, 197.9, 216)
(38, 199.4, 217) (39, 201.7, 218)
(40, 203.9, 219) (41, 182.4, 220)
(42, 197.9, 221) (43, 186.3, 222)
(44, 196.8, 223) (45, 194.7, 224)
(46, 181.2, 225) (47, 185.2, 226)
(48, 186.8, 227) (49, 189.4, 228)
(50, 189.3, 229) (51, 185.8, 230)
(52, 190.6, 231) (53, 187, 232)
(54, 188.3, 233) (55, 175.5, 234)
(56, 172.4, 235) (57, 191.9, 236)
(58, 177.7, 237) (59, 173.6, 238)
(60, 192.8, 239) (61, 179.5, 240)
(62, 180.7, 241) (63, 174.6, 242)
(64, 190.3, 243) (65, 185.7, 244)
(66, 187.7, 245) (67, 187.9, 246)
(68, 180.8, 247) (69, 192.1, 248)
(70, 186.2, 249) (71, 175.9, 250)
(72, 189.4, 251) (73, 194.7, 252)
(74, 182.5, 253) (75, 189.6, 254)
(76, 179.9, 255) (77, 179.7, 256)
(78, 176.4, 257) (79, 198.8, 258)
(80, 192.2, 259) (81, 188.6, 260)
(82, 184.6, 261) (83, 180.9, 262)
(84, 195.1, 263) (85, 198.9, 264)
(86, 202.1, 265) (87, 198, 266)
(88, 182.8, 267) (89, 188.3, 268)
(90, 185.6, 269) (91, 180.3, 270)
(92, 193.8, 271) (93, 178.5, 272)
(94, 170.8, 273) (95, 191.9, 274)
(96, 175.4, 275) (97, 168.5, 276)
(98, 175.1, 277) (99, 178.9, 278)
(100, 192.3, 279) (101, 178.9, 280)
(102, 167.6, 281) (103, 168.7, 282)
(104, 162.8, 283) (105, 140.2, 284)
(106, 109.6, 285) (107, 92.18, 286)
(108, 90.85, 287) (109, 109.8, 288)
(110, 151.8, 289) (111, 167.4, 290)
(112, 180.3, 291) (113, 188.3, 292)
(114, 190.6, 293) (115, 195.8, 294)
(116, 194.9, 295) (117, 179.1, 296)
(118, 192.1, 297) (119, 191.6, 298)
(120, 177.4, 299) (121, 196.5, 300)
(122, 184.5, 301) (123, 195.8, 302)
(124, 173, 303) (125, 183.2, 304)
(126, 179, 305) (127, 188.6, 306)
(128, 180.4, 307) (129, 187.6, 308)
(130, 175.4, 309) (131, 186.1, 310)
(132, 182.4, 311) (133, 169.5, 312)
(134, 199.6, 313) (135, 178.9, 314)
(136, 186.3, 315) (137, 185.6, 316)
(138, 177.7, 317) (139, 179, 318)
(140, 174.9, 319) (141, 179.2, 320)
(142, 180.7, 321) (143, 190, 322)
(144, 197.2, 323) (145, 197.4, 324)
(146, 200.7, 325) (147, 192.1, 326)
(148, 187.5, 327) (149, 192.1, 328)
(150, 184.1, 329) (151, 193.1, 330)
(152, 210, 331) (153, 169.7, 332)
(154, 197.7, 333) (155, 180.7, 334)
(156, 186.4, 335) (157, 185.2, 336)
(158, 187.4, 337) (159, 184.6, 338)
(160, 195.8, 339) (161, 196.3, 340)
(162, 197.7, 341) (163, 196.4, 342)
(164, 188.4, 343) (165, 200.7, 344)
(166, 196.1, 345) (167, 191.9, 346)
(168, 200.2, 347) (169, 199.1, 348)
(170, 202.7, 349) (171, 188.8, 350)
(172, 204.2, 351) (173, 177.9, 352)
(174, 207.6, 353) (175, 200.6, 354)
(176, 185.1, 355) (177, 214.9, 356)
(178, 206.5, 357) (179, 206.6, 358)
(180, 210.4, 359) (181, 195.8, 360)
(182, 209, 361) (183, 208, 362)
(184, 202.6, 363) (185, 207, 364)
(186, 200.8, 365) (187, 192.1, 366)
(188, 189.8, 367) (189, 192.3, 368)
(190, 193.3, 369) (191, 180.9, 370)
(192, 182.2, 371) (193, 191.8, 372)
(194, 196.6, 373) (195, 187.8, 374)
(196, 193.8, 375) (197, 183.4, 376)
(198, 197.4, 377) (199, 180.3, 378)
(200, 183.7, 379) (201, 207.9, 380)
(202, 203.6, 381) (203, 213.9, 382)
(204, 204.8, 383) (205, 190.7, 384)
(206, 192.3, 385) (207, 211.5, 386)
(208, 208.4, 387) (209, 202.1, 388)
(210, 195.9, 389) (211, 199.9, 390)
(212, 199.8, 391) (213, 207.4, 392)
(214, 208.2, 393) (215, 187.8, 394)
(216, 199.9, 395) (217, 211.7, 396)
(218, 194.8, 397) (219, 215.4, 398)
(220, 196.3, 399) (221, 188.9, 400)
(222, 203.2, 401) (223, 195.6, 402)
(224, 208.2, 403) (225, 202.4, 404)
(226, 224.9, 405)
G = 13.91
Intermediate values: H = 190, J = 195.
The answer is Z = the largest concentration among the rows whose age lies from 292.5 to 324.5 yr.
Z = 199.6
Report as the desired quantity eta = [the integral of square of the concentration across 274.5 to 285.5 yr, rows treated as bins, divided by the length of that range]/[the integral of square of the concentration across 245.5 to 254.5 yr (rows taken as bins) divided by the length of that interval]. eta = 0.8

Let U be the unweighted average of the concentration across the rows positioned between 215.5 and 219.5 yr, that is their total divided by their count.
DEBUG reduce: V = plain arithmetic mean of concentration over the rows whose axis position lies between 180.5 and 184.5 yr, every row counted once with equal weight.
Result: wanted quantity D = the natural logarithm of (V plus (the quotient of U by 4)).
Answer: 5.49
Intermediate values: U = 201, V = 191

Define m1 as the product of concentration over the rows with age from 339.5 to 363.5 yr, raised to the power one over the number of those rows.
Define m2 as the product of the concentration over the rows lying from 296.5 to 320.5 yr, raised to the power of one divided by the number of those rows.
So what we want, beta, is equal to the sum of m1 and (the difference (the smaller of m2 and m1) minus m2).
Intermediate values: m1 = 199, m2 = 183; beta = 199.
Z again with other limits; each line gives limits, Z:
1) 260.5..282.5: 202.1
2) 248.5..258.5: 198.8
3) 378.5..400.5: 215.4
